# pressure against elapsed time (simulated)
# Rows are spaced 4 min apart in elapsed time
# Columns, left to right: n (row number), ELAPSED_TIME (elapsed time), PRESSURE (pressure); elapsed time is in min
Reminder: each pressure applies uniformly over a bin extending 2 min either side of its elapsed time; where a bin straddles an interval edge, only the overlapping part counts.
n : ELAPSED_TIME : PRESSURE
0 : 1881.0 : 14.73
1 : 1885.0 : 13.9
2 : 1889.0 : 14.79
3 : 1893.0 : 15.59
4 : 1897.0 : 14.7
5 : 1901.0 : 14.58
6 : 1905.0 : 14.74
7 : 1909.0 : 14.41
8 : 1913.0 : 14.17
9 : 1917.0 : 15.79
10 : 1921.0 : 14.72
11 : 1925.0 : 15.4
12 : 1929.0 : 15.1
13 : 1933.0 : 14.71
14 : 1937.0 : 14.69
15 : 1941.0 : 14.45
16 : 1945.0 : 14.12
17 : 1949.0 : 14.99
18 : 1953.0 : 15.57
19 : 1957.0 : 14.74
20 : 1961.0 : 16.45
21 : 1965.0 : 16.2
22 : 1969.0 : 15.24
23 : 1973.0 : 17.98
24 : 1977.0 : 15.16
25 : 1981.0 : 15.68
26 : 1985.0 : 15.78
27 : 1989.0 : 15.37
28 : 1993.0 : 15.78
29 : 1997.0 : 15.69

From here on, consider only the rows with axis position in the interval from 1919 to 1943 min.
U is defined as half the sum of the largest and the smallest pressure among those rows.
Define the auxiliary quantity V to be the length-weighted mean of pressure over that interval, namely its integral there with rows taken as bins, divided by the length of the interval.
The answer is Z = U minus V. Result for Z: 0.08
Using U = 14.9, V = 14.8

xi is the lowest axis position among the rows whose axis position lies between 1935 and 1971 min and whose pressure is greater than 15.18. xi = 1953.0 min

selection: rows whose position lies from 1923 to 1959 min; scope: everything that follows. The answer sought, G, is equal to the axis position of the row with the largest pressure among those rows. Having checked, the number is 1953.0 min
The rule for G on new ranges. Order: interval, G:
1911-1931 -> 1917.0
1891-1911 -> 1893.0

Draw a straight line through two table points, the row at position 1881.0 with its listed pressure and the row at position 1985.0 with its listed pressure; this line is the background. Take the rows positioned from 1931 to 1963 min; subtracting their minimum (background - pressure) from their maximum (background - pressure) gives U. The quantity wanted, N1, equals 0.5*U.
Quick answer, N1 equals 1.08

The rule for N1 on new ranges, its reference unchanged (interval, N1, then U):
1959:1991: 1.43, 2.9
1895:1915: 0.35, 0.7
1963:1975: 1.35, 2.7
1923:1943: 0.56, 1.1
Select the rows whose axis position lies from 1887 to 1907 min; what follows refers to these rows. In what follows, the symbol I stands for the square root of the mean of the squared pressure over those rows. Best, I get 14.9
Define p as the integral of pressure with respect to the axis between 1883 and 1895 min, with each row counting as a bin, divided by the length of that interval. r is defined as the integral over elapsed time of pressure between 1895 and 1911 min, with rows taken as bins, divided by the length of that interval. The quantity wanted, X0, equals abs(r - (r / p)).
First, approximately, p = 14.8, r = 14.6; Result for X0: 13.6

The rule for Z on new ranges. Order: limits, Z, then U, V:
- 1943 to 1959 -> -0.01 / 14.8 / 14.9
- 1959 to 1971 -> -0.12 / 15.8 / 16.0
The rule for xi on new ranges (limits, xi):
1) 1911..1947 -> 1917.0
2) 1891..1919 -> 1893.0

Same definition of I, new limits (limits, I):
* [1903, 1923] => 14.8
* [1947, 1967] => 15.6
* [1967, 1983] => 16.1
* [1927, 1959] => 14.8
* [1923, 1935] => 15.1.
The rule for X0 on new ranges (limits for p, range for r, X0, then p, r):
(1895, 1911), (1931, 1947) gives 13.5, 14.6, 14.5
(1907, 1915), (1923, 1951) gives 13.7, 14.3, 14.8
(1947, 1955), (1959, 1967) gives 15.3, 15.3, 16.3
